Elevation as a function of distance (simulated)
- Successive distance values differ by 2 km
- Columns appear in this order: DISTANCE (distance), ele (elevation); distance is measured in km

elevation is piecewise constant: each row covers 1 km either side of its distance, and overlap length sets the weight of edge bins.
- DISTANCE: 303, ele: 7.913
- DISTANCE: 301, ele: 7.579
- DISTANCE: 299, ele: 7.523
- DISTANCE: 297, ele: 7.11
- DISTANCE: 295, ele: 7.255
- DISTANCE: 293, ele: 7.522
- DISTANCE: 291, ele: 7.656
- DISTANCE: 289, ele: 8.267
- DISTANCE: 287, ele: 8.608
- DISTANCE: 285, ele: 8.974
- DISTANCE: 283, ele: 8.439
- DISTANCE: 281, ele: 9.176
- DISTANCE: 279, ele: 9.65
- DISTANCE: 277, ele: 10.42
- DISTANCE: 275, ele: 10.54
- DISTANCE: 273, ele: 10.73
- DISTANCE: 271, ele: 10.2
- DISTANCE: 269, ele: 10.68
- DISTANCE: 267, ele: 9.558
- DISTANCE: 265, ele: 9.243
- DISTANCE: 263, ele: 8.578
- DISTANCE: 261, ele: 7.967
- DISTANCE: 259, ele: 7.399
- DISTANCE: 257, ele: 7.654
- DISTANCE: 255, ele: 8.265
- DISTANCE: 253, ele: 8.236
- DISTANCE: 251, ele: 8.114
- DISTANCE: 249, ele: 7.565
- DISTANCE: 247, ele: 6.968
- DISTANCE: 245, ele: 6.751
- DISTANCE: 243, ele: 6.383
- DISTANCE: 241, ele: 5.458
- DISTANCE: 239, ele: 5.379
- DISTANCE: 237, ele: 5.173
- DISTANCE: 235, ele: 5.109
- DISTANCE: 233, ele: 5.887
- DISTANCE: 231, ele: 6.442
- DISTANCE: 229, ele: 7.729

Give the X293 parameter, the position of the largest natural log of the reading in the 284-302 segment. 285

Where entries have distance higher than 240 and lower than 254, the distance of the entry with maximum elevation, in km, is 253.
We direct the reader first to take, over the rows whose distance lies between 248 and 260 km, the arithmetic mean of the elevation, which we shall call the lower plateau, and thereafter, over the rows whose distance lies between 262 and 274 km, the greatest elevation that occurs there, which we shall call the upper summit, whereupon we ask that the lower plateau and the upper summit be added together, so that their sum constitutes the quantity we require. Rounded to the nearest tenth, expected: 18.6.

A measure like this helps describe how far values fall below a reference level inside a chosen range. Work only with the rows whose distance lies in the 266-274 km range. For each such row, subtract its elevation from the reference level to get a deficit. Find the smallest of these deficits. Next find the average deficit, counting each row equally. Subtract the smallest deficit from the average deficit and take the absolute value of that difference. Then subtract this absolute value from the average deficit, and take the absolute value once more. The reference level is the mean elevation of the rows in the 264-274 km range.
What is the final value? 0.6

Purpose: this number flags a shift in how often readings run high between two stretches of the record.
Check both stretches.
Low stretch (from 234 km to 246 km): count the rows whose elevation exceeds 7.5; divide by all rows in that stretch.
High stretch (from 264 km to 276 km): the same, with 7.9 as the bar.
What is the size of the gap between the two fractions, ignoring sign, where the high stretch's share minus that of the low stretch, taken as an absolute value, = 1.0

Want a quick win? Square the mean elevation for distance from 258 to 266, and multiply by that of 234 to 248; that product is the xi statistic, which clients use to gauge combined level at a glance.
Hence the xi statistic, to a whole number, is 405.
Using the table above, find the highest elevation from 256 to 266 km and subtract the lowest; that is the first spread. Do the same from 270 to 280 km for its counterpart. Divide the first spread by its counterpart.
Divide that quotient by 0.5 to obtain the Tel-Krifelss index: 3.4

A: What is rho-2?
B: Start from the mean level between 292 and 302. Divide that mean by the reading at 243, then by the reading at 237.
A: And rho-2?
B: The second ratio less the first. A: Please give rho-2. 0.27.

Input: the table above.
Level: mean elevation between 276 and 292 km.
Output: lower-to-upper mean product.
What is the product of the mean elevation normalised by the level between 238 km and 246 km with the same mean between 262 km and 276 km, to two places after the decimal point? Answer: 0.75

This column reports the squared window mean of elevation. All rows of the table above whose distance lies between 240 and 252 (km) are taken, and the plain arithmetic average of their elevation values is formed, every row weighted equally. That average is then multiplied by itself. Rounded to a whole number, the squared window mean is 47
